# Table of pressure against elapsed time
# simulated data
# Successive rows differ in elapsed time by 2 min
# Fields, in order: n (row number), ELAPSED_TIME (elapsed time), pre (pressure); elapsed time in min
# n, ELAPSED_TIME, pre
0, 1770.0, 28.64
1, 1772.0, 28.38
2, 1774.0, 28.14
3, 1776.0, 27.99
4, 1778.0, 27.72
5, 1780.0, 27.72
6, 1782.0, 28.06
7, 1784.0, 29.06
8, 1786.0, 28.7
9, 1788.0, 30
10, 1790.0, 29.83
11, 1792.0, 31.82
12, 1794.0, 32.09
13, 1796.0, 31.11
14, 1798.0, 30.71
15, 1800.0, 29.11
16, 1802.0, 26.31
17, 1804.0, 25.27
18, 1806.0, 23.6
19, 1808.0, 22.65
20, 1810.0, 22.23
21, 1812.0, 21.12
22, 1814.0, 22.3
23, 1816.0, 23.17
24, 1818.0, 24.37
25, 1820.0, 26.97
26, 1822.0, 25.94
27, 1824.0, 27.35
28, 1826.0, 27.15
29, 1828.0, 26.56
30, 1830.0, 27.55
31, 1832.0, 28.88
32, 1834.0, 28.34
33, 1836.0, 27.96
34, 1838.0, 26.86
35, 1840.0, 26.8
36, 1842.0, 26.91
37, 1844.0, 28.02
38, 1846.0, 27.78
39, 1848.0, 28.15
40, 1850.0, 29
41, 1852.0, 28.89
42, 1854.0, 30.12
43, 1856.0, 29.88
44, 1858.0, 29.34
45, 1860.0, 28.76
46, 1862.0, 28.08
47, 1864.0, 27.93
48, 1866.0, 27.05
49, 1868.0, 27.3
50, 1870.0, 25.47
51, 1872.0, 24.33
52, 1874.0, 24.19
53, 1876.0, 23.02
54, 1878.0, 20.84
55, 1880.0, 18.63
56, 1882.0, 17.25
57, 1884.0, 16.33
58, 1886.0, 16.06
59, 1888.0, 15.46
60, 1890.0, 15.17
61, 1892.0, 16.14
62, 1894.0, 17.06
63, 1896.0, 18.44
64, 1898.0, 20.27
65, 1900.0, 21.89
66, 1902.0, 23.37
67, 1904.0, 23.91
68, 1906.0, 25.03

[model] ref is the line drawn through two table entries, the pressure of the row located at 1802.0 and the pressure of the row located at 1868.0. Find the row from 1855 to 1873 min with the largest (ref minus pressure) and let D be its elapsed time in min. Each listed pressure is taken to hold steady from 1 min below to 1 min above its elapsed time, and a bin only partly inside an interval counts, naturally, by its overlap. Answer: 1872.0 min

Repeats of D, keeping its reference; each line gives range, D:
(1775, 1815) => 1812.0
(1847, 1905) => 1890.0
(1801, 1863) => 1812.0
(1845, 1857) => 1846.0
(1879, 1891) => 1890.0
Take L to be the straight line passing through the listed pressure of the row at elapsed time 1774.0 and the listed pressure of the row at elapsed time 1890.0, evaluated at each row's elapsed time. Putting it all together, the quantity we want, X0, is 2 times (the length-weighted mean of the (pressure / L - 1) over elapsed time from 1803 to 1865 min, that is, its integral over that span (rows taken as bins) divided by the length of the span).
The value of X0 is 0.53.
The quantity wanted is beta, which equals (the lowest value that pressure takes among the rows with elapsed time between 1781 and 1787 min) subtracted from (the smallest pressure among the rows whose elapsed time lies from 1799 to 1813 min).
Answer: -6.9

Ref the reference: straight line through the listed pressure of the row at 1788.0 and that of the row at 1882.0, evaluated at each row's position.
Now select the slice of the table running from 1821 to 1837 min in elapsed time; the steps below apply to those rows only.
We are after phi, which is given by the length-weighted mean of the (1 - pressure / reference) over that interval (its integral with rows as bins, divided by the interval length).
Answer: -0.13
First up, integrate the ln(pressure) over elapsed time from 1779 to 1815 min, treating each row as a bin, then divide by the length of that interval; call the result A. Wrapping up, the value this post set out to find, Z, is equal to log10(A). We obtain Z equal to 0.518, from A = 3.30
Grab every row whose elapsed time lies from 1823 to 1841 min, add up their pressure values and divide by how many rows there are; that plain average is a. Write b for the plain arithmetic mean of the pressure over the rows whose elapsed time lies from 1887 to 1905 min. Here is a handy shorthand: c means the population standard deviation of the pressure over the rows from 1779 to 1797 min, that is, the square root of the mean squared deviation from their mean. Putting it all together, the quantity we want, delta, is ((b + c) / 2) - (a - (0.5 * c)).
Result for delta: -16.5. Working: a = 27.5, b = 19.1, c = 1.5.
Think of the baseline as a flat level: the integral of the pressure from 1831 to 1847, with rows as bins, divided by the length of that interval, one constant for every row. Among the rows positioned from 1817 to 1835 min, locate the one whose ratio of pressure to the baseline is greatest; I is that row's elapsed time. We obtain 1832.0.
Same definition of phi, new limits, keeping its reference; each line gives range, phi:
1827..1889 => -0.24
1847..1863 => -0.39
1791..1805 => -0.03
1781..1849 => -0.04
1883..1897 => -0.02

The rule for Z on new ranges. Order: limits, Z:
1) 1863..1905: 0.480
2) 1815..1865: 0.521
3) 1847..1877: 0.520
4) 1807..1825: 0.502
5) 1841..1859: 0.526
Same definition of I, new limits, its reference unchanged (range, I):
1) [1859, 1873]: 1860.0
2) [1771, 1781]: 1772.0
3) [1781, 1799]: 1794.0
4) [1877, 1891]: 1878.0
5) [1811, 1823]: 1820.0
